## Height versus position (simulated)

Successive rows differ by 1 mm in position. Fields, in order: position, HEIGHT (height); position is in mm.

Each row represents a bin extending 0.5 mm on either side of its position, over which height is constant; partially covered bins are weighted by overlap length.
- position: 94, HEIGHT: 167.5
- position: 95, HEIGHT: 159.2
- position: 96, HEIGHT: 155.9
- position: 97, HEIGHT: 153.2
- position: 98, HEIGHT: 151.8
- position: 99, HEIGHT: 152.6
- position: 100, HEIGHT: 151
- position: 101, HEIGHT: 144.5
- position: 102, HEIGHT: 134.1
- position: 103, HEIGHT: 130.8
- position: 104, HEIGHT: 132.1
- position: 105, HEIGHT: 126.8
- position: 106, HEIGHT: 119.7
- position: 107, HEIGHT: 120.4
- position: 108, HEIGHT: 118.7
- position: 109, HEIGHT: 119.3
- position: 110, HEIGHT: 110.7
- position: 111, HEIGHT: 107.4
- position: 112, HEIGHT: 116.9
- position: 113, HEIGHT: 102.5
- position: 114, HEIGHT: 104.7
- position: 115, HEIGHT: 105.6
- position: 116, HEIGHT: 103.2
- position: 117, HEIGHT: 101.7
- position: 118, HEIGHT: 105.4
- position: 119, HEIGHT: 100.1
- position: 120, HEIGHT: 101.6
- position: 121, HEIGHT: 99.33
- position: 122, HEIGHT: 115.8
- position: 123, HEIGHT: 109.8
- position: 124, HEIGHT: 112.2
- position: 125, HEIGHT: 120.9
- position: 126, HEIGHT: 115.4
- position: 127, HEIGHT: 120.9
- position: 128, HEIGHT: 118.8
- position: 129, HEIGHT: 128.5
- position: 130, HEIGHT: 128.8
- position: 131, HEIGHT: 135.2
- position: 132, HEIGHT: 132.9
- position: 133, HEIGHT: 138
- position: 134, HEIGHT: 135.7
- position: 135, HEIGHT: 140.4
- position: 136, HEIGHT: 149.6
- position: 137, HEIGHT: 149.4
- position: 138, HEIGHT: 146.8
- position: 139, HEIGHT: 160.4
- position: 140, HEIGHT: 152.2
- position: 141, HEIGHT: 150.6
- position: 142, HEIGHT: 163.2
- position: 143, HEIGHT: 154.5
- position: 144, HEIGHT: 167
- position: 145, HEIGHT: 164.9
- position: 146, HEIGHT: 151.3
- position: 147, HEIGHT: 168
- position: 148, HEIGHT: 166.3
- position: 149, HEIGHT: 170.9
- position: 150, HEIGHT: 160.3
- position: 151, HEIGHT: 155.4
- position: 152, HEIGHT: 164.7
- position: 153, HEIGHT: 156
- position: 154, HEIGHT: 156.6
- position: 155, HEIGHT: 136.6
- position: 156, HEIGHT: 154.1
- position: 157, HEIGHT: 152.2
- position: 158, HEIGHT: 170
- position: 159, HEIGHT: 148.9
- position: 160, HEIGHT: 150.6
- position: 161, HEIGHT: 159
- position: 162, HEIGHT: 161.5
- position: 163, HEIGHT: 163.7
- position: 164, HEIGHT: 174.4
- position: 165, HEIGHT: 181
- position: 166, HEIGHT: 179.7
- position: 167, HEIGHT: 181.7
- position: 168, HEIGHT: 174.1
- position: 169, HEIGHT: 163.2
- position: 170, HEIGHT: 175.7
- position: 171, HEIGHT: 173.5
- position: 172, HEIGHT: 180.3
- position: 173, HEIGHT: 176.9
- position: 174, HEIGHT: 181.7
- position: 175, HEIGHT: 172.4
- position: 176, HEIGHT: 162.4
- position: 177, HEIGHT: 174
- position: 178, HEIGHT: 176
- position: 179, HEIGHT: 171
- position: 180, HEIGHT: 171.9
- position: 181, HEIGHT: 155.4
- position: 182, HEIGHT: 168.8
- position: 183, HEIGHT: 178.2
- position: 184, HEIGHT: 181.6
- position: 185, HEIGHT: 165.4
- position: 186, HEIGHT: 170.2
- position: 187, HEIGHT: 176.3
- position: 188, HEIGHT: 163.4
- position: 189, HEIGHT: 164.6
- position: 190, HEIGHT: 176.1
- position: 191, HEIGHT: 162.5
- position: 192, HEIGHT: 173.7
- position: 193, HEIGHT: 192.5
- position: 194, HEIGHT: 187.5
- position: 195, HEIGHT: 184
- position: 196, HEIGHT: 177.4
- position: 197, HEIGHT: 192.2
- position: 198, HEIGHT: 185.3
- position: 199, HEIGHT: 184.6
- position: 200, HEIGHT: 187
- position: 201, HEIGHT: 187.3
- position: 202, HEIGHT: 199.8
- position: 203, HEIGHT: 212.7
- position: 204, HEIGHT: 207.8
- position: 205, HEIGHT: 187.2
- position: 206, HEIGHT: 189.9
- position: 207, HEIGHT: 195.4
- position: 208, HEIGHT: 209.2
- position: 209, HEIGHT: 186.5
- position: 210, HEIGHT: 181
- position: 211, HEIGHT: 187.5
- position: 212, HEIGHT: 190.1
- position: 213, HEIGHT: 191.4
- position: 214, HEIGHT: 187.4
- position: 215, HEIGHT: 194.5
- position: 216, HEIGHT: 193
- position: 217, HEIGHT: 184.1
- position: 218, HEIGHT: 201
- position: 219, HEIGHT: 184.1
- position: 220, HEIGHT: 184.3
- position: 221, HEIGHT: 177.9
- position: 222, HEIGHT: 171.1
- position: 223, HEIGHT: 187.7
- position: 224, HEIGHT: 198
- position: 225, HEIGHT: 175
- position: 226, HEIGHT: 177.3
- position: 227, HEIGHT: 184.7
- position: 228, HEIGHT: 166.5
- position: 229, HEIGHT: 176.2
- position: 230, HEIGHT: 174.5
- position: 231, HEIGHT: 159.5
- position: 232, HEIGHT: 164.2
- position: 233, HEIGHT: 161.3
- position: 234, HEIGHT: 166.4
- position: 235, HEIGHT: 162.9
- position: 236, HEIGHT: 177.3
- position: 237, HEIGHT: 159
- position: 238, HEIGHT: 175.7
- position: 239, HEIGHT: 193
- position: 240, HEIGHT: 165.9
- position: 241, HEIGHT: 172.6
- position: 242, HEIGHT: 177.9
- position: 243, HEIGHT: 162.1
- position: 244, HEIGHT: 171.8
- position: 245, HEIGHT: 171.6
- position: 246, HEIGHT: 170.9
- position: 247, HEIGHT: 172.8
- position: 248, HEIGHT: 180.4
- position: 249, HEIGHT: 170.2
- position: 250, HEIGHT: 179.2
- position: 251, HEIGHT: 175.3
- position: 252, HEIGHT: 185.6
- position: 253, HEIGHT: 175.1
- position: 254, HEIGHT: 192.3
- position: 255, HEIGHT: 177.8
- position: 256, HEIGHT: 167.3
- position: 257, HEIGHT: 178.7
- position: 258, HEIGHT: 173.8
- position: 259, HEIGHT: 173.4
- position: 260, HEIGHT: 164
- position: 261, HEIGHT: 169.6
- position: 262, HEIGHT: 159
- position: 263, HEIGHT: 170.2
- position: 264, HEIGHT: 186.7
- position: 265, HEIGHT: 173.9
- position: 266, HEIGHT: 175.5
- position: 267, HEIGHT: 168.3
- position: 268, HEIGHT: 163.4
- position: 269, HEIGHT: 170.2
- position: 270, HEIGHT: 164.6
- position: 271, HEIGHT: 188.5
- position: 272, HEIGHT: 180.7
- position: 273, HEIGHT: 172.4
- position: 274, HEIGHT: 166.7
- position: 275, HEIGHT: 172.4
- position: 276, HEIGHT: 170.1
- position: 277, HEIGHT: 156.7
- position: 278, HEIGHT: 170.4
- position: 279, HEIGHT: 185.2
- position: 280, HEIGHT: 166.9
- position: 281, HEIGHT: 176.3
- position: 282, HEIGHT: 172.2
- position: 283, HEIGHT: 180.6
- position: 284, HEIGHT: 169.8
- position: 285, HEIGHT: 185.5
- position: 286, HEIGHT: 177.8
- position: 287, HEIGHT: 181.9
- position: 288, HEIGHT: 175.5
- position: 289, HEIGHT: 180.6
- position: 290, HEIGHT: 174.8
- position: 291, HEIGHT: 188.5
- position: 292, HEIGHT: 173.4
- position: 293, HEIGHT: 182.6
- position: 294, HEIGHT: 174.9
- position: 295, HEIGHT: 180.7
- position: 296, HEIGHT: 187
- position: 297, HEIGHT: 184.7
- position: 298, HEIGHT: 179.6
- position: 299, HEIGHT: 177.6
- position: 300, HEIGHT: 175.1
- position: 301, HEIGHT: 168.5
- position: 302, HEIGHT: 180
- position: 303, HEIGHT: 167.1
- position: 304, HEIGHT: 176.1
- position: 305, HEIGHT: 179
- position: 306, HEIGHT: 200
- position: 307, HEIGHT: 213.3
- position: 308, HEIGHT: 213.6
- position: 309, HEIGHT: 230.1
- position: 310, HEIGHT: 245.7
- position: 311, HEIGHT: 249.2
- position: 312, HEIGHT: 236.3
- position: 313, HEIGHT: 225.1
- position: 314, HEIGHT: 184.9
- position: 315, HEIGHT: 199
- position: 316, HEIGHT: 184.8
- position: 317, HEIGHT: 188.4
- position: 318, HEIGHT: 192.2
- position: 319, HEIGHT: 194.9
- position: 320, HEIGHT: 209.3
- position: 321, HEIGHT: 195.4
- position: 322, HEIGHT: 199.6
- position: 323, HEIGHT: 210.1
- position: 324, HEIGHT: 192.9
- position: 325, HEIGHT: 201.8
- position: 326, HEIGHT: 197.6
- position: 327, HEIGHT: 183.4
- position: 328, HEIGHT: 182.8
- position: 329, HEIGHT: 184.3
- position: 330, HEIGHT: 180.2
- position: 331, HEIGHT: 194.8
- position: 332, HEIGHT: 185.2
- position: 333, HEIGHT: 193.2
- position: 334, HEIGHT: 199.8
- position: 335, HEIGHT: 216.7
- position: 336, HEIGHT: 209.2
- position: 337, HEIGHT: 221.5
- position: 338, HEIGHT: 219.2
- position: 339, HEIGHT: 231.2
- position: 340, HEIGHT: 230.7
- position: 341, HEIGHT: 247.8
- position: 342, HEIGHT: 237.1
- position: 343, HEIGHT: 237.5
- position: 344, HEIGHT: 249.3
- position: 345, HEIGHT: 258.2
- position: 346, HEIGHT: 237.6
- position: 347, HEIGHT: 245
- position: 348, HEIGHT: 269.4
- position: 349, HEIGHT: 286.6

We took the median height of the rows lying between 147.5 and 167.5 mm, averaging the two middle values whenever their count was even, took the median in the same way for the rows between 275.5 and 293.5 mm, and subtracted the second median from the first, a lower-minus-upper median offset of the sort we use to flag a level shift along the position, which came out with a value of -15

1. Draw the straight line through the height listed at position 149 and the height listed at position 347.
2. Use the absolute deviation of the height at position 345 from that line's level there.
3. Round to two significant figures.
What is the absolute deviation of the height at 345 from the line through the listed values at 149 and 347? 14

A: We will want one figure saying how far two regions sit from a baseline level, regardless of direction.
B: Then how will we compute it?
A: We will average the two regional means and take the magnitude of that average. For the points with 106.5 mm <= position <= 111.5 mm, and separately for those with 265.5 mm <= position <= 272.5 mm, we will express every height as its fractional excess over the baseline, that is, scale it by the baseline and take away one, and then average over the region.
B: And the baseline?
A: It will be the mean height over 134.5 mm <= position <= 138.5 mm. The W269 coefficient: 0.0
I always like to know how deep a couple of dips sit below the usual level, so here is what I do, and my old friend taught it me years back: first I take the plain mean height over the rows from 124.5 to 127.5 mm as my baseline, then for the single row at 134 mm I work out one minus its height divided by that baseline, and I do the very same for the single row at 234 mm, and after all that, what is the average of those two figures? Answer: -0.269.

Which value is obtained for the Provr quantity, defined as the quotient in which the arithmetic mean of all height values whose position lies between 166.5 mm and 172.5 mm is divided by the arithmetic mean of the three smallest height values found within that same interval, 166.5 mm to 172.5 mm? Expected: 1.026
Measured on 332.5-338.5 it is 1.046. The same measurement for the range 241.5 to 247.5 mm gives 1.018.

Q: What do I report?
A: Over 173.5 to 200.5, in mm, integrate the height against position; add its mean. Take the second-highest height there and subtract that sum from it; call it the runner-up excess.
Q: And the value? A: -4719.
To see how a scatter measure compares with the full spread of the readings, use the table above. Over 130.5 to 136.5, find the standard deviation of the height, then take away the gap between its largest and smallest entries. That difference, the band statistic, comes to -11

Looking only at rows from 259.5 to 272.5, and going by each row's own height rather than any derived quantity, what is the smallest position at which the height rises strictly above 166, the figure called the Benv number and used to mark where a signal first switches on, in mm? 261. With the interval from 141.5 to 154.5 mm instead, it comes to 144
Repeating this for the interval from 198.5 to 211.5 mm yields 199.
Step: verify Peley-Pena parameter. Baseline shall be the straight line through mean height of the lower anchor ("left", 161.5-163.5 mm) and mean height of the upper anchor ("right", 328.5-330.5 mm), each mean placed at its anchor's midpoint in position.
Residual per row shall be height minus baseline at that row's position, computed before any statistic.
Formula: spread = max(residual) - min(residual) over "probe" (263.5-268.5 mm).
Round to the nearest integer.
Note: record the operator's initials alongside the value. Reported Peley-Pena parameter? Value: 24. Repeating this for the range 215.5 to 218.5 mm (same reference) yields 17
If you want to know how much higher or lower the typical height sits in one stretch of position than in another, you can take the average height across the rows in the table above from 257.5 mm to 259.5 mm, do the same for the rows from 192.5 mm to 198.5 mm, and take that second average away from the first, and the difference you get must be -13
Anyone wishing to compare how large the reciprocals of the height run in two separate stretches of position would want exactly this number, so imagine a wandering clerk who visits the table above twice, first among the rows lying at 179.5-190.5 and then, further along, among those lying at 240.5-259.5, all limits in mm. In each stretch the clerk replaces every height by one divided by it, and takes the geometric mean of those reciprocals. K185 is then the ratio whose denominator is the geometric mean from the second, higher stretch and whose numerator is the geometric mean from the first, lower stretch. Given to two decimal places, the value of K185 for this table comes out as 1.03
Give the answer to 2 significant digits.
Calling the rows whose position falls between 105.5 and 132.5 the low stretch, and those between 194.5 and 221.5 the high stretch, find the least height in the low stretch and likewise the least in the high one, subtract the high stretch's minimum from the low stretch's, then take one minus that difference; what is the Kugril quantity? 79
